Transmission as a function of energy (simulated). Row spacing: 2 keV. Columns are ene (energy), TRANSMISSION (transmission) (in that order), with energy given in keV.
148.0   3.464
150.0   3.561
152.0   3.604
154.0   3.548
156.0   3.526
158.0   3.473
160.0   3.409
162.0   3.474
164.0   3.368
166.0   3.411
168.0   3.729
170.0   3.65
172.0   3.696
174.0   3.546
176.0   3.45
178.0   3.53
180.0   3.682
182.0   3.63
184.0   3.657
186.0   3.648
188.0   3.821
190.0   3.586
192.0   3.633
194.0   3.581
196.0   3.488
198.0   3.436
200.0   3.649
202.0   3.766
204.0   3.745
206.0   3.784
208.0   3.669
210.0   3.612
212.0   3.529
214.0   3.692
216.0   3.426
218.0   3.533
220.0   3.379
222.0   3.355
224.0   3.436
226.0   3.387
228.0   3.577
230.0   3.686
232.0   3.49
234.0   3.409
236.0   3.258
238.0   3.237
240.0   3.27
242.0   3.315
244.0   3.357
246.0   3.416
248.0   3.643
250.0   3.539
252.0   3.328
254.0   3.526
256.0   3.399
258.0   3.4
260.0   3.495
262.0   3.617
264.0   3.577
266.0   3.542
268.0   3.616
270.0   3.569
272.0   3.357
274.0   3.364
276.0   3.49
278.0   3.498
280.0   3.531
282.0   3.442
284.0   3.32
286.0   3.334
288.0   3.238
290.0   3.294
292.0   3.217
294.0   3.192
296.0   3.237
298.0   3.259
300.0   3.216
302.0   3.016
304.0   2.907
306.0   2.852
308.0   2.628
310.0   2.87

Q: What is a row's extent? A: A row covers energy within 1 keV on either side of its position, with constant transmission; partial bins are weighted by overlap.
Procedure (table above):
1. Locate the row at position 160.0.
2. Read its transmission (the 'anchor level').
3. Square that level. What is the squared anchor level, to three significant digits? 11.6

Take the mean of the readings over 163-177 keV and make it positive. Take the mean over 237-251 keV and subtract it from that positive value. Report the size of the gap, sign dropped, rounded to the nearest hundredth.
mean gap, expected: 0.15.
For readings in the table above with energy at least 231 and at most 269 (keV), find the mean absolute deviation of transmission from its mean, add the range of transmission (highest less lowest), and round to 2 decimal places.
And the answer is 0.52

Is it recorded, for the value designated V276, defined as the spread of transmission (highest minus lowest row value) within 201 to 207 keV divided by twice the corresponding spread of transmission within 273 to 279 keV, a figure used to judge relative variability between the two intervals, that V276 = 0.1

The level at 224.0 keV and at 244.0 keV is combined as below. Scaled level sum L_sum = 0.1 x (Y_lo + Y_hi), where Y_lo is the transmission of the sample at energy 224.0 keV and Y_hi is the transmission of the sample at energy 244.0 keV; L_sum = 0.679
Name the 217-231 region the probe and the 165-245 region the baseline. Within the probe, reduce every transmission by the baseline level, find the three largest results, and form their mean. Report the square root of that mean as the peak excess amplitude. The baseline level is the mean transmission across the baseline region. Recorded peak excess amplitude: 0.24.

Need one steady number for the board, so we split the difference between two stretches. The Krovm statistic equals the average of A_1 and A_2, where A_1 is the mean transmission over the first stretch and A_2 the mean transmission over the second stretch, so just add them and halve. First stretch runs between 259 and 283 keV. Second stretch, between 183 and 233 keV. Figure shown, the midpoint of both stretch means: 3.55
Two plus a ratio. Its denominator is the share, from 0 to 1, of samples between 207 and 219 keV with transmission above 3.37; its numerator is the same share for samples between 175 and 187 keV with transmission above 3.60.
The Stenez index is 2.7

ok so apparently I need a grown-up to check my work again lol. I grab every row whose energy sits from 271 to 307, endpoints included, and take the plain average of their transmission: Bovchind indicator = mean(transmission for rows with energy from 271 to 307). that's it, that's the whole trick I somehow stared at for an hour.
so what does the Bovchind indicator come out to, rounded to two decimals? 3.26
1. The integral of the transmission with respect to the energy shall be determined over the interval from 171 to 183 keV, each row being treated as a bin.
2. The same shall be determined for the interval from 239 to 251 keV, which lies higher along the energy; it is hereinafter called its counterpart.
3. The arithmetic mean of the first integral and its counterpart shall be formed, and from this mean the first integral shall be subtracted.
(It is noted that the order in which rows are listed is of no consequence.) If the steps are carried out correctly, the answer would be -1.0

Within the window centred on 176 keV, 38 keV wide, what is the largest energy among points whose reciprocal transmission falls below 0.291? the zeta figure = 194.0 keV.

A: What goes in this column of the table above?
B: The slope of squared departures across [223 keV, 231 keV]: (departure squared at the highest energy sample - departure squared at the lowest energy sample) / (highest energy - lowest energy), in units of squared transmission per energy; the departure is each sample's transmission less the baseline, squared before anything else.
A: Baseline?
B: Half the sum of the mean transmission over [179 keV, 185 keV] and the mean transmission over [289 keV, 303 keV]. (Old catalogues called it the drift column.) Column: 0.011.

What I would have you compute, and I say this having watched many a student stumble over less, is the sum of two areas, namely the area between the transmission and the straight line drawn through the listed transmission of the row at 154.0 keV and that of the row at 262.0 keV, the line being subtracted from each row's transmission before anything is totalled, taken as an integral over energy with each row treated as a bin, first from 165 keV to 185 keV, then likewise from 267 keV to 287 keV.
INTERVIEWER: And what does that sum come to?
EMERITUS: -2.8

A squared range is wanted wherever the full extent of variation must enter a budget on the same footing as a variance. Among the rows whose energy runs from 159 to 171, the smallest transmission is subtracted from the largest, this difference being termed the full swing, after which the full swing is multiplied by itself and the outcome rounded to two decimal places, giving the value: 0.13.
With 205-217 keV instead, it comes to 0.13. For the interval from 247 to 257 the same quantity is 0.10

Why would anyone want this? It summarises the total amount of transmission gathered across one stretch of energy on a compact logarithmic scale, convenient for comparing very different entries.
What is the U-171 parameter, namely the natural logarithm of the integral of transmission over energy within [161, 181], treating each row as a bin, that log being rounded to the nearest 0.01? 4.26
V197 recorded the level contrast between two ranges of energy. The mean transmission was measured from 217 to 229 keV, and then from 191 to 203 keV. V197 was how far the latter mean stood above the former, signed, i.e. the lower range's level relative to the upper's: 0.148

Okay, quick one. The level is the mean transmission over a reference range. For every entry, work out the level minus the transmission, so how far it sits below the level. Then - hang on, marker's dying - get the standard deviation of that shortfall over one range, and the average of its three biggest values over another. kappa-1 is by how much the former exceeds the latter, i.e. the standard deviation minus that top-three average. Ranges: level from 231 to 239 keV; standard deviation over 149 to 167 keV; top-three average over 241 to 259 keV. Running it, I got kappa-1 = 0.06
